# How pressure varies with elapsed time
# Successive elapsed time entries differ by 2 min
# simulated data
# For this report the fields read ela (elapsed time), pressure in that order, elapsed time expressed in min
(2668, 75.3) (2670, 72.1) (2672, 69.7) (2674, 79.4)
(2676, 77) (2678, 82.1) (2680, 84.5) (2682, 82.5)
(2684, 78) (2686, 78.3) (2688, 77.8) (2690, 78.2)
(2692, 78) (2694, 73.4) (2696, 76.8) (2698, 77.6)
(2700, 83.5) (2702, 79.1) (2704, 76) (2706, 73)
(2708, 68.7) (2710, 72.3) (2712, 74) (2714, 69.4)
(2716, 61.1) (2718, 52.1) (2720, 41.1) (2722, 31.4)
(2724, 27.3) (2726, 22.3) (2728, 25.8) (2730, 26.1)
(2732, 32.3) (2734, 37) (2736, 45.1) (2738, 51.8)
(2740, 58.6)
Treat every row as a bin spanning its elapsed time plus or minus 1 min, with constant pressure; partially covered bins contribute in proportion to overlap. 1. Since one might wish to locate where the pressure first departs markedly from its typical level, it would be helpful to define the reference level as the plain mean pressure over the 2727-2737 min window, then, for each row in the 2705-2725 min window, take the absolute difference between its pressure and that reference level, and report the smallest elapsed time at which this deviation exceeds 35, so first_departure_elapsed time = 2706 min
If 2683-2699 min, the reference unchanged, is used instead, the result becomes 2684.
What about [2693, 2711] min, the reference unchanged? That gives 2694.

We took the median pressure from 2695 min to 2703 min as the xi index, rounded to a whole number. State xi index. 78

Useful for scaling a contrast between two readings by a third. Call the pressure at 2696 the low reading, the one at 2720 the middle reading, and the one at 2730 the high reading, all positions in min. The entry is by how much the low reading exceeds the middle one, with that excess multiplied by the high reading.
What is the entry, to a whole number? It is 932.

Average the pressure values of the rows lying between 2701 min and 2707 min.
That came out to 76.0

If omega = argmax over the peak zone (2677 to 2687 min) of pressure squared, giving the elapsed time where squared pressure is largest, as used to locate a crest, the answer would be 2680 min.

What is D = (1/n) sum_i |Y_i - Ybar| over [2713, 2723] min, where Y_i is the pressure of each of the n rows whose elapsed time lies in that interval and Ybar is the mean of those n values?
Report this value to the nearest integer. 12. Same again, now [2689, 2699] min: 1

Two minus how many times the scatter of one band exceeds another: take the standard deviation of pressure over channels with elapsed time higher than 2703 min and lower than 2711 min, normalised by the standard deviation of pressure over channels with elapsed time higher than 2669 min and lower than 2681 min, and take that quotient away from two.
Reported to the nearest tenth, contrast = 1.5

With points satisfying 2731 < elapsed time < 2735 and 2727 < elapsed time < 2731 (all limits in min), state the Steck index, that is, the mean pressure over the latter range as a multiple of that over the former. 0.7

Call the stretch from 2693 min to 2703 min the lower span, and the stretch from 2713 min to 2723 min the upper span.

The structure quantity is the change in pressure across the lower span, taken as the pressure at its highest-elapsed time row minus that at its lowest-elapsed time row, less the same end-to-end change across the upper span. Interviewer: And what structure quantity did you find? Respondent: 44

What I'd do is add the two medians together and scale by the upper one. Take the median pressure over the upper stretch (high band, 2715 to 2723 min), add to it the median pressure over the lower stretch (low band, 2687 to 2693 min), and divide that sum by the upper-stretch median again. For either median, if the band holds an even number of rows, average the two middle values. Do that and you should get 2.7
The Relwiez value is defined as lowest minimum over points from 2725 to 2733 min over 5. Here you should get 4.5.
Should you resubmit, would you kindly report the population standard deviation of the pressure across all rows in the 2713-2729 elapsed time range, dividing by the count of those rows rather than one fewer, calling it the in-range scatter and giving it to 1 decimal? 16.6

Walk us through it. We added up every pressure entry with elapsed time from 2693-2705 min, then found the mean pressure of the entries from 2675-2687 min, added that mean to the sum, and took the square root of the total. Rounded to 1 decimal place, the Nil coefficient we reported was 23.4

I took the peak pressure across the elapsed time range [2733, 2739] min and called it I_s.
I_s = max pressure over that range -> 51.8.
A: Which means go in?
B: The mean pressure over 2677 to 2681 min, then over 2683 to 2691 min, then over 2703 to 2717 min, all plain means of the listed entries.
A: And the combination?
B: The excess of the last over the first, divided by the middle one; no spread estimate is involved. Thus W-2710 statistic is -0.16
